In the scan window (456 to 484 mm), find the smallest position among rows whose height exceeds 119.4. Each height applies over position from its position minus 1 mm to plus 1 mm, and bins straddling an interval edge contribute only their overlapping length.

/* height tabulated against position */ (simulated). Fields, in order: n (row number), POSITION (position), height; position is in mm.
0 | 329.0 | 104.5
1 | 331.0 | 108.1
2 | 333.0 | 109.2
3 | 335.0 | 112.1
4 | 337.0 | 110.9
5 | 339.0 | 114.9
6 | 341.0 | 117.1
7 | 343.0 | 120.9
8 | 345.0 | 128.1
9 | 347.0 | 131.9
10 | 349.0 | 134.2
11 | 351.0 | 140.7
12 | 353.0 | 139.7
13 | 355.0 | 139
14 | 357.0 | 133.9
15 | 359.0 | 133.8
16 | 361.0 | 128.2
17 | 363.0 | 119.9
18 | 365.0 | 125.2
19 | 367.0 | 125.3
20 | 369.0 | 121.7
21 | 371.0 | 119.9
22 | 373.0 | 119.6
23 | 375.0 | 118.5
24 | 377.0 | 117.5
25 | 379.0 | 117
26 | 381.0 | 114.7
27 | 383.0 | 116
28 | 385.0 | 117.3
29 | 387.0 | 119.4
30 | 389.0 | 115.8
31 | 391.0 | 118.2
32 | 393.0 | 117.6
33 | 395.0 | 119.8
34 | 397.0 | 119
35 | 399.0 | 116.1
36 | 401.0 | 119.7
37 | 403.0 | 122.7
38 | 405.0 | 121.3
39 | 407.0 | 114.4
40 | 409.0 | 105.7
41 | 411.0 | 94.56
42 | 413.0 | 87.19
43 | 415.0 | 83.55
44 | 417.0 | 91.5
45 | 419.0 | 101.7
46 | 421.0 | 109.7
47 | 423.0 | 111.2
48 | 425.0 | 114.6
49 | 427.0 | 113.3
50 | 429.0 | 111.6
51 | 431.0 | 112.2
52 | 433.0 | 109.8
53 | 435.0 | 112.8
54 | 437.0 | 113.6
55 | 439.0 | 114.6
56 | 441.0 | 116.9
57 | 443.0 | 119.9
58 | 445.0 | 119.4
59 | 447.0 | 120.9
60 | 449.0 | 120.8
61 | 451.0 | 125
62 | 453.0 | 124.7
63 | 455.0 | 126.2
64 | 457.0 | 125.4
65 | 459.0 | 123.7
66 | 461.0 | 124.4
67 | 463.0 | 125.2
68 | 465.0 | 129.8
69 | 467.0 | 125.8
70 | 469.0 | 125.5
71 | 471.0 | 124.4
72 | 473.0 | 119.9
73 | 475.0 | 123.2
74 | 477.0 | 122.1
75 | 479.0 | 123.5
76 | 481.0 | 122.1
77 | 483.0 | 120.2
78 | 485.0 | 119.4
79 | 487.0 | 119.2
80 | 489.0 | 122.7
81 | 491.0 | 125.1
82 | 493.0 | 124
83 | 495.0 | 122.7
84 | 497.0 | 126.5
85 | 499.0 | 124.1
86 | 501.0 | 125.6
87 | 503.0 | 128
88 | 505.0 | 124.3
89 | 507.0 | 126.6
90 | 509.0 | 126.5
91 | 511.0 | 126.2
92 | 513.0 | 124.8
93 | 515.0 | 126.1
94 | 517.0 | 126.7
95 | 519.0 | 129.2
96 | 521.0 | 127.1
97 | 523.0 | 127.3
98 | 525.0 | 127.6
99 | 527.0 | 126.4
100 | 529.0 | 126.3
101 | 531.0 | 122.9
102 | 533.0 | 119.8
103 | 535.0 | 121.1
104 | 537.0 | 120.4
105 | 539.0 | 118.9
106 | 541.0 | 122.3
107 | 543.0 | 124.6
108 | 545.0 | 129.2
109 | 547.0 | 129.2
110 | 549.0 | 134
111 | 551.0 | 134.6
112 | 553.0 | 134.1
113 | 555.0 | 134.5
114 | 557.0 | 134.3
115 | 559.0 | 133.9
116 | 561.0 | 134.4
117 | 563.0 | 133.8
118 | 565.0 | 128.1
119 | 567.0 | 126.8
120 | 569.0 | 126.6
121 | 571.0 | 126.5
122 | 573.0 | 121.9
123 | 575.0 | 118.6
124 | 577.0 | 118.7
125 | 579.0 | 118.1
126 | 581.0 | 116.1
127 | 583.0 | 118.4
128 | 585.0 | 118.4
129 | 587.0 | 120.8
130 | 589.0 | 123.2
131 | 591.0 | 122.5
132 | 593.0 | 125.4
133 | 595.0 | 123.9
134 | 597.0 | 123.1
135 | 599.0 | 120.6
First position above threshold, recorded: 457.0 mm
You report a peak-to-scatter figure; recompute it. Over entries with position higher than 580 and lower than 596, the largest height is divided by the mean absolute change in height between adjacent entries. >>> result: 72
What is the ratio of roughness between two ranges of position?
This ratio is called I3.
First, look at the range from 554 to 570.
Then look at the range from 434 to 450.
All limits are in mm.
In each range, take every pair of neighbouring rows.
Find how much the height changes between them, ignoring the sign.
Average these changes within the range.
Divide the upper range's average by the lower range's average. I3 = 1.0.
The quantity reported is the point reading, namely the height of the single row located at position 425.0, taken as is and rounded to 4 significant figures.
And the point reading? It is 114.6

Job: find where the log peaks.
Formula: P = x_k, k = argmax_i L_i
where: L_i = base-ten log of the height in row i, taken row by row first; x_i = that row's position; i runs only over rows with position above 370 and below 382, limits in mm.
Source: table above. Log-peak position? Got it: 371.0 mm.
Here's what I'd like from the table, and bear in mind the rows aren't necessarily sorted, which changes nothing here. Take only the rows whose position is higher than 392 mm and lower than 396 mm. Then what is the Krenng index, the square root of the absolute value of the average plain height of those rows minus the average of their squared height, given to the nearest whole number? 118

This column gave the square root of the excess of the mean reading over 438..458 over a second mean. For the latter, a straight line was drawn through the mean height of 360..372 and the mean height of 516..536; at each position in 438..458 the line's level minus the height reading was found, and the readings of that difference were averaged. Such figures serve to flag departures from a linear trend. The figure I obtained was 10.9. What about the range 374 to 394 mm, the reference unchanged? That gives 10.5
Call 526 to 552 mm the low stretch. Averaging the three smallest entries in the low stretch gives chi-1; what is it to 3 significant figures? 120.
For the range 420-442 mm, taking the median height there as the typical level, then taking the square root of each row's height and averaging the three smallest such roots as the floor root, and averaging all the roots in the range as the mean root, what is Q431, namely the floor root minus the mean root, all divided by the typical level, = -0.0011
